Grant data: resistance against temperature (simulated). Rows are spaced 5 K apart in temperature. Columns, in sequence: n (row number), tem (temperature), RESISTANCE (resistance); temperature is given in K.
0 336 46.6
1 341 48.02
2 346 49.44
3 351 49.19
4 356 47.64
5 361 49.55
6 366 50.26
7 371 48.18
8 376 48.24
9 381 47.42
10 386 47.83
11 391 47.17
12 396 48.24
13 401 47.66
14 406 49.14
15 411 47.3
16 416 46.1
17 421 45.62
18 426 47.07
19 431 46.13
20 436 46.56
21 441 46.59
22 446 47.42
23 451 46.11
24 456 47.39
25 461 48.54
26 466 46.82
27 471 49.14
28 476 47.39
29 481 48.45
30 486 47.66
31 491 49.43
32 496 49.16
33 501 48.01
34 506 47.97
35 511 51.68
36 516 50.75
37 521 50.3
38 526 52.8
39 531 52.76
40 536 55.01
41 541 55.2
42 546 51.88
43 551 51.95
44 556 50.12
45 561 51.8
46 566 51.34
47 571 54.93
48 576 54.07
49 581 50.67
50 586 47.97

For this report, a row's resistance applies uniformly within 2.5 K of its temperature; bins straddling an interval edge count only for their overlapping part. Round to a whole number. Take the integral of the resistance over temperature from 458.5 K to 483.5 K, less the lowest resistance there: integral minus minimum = 1155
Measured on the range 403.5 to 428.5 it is 1131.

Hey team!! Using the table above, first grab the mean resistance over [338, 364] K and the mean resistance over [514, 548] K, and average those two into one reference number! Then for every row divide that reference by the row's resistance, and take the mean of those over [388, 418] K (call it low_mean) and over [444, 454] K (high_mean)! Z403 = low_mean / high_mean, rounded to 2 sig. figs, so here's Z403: 0.98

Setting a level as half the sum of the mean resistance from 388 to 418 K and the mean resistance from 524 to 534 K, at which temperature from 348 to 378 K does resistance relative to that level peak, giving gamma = 366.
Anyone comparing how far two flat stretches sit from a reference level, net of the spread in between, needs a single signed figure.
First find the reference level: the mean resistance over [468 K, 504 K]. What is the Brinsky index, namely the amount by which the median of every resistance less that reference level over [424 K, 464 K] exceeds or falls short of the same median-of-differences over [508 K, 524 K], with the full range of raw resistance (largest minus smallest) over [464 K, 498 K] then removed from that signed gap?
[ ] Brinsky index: -7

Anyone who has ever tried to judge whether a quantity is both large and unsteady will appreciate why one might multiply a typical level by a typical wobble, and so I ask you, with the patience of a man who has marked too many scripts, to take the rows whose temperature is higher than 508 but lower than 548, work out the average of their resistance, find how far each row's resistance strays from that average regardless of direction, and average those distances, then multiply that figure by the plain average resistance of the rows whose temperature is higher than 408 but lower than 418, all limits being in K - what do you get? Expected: 65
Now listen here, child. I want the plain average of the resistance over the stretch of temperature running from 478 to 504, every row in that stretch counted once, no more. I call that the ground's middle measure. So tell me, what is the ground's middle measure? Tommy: 48.5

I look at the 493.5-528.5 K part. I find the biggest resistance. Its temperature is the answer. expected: 526 K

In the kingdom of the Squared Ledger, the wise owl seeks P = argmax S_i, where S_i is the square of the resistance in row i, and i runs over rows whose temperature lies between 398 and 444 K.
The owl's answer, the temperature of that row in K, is 406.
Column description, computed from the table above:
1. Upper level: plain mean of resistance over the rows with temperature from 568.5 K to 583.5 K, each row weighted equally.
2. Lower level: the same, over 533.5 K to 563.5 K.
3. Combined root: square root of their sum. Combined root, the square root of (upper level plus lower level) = 10.3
